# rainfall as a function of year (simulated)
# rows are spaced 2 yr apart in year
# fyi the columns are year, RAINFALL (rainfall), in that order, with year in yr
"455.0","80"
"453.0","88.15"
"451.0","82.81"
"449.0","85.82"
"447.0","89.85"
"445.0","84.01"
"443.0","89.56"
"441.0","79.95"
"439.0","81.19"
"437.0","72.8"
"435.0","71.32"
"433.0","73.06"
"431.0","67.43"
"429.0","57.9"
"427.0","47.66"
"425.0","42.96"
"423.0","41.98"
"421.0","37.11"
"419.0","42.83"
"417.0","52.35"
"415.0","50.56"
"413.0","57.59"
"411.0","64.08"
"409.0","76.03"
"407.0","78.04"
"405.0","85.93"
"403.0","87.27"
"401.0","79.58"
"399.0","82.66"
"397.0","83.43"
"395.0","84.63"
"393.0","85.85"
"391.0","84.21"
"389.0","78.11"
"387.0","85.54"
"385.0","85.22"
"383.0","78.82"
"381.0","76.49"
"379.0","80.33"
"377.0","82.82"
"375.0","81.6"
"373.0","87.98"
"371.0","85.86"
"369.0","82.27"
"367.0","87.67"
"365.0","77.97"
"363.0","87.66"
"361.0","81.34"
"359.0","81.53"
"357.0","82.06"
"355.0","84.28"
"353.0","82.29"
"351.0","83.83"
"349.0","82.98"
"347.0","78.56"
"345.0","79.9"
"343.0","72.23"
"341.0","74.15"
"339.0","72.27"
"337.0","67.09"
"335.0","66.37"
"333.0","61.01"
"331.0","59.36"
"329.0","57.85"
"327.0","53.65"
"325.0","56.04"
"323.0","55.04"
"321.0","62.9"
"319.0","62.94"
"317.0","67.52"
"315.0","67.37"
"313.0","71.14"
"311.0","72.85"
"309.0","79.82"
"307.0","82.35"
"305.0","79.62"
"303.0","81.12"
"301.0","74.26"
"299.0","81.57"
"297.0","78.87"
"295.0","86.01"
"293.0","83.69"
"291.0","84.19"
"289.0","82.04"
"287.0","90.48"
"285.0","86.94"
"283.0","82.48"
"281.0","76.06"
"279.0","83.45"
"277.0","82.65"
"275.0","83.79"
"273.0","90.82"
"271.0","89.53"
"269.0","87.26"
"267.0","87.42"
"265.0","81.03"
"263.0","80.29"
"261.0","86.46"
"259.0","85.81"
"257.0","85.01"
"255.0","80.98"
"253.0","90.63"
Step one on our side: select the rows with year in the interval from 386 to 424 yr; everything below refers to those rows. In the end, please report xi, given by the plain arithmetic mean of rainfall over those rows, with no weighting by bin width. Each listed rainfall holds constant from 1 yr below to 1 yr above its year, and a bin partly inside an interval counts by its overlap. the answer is 70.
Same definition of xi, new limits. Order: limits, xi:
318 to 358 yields 70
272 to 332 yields 75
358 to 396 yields 83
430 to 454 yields 80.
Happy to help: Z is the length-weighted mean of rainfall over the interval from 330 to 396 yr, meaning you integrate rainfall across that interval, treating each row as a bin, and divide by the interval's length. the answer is 79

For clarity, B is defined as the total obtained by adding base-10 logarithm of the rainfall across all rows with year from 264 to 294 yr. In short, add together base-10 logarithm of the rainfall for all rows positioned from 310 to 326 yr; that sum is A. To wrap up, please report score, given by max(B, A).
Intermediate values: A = 14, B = 29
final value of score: 29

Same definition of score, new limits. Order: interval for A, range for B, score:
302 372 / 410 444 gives 65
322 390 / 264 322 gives 64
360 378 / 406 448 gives 38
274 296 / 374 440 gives 61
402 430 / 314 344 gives 27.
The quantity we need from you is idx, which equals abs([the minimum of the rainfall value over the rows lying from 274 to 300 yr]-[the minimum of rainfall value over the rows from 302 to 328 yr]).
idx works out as 22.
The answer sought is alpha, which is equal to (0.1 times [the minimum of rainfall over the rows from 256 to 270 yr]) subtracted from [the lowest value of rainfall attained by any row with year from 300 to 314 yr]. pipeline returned 63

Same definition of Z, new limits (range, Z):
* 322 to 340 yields 61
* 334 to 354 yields 76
